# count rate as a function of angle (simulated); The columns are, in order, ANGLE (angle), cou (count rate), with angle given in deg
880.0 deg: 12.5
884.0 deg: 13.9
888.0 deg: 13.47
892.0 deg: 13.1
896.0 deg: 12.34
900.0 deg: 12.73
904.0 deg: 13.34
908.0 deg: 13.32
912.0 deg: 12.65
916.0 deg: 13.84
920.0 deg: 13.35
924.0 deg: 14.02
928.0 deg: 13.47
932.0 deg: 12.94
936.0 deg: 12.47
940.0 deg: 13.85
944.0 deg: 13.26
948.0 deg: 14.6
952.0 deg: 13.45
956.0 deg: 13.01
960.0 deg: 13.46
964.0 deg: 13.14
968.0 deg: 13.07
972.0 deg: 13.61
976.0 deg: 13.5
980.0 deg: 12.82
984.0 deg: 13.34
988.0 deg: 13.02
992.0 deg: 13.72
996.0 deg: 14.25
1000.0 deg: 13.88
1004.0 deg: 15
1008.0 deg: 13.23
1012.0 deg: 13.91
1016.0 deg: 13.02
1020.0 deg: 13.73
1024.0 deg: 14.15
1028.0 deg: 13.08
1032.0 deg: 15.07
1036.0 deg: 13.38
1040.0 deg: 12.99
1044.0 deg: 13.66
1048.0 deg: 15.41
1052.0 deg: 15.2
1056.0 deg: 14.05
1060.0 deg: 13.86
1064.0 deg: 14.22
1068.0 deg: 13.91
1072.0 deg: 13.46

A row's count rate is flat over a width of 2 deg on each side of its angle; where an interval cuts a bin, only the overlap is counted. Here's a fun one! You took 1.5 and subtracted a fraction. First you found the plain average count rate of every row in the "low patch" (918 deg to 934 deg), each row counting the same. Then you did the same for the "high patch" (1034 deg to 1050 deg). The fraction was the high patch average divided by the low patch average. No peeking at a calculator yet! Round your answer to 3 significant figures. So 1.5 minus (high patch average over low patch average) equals 0.469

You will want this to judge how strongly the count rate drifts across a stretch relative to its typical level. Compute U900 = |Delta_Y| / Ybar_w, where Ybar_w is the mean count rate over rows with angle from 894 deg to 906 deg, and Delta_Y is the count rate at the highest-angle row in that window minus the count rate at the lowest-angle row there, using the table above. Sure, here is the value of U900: 0.078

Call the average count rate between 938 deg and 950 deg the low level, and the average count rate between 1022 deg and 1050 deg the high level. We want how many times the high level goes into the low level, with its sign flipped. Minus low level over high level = -1.00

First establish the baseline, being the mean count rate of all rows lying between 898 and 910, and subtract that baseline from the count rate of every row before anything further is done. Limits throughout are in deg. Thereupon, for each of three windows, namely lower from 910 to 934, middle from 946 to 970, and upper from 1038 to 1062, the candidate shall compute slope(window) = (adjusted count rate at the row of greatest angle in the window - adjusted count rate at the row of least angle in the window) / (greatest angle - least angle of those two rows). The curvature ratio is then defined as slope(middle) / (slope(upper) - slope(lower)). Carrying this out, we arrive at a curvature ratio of -2.6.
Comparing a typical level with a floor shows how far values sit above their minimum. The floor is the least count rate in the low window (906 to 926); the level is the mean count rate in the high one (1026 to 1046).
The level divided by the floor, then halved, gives 0.539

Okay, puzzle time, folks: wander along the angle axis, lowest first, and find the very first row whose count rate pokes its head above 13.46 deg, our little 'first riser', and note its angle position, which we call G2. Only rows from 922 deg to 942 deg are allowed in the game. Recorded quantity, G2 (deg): 924.0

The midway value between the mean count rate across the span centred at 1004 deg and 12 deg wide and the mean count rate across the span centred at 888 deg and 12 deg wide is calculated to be 13.8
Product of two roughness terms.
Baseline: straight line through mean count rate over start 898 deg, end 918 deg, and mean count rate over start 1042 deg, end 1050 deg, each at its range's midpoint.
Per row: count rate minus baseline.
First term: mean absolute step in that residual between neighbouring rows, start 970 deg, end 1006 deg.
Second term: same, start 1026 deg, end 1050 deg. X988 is 0.70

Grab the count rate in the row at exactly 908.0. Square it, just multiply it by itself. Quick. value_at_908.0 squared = 177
